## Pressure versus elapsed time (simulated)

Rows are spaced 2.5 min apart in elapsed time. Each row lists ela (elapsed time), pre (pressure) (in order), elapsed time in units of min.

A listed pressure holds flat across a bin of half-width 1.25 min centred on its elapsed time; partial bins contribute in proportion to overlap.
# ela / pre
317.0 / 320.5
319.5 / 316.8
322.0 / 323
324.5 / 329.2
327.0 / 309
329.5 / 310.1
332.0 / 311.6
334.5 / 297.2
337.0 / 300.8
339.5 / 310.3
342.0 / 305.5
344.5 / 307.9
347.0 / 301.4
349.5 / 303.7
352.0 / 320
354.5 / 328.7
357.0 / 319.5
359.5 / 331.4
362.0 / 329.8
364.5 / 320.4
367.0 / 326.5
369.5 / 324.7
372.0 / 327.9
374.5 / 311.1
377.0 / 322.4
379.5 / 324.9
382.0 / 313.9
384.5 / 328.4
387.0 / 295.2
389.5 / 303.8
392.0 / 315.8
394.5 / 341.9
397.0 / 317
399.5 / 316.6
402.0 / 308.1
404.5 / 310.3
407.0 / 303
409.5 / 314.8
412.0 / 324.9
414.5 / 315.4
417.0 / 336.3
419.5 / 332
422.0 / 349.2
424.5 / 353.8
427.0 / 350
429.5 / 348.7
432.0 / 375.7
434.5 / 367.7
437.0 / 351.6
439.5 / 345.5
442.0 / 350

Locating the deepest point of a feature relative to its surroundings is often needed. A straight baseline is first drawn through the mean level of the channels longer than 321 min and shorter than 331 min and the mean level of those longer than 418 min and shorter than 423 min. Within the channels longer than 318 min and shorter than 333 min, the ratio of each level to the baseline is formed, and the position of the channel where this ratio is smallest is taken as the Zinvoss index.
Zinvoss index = 327.0 min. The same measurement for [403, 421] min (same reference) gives 407.0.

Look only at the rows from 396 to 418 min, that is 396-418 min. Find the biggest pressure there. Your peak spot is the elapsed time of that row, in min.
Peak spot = 417.0 min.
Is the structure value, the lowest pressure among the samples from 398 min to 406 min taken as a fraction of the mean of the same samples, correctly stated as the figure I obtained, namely 0.989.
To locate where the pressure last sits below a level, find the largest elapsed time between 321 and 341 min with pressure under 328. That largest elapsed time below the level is 339.5 min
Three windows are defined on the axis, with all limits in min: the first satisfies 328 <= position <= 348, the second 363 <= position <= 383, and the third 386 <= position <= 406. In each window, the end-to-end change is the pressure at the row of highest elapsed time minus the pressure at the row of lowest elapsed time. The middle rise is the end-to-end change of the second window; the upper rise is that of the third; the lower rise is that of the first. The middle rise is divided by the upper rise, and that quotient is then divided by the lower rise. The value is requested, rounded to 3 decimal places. 0.049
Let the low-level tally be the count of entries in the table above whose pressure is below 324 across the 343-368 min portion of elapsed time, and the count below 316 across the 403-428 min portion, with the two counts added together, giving 10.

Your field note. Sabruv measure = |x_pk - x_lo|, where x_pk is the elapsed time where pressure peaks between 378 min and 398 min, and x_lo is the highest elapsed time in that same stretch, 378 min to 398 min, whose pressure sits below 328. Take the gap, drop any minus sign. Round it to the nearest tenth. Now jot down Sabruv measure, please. 2.5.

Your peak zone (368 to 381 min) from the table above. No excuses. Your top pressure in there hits 327.9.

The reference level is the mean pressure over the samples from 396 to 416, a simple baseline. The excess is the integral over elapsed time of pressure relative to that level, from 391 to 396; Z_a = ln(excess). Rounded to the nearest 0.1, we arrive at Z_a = 4.3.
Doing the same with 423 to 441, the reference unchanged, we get 6.6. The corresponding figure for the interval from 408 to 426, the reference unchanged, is 5.8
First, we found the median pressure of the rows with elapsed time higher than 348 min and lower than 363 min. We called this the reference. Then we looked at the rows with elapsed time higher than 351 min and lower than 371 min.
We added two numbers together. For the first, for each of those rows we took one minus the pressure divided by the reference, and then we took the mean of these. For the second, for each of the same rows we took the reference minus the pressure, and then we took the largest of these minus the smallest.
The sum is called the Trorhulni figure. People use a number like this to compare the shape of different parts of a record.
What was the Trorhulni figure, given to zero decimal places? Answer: 12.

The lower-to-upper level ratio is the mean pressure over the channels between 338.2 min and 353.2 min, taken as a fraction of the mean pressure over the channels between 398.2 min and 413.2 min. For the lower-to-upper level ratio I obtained 0.98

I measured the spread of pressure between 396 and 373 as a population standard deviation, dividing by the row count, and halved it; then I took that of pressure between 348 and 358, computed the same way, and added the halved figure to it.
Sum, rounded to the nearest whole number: 16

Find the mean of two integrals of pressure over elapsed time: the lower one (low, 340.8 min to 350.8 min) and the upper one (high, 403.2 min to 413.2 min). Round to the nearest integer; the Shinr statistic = 3089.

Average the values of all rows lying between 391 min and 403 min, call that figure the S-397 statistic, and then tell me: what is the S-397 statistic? 320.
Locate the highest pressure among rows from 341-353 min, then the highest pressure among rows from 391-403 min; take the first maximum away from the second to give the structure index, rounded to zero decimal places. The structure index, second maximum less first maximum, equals 22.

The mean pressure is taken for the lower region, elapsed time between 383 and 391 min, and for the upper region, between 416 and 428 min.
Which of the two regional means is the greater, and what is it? 344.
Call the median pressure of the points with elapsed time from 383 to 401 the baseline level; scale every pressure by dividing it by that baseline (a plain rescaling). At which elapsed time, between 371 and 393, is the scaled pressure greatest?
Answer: 384.5 min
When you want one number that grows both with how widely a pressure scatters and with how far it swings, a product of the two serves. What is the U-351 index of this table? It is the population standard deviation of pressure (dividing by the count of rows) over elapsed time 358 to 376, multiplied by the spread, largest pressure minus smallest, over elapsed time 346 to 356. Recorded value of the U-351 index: 175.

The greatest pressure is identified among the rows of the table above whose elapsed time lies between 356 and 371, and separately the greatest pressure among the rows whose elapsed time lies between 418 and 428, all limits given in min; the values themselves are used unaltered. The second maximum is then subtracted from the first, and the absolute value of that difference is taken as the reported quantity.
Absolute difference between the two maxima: 22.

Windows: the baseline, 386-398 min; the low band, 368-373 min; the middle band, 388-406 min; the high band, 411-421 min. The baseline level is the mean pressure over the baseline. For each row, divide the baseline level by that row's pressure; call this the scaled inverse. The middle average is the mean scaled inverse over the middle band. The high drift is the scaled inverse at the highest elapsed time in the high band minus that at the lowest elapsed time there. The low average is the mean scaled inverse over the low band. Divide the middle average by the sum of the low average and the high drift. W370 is 1.06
